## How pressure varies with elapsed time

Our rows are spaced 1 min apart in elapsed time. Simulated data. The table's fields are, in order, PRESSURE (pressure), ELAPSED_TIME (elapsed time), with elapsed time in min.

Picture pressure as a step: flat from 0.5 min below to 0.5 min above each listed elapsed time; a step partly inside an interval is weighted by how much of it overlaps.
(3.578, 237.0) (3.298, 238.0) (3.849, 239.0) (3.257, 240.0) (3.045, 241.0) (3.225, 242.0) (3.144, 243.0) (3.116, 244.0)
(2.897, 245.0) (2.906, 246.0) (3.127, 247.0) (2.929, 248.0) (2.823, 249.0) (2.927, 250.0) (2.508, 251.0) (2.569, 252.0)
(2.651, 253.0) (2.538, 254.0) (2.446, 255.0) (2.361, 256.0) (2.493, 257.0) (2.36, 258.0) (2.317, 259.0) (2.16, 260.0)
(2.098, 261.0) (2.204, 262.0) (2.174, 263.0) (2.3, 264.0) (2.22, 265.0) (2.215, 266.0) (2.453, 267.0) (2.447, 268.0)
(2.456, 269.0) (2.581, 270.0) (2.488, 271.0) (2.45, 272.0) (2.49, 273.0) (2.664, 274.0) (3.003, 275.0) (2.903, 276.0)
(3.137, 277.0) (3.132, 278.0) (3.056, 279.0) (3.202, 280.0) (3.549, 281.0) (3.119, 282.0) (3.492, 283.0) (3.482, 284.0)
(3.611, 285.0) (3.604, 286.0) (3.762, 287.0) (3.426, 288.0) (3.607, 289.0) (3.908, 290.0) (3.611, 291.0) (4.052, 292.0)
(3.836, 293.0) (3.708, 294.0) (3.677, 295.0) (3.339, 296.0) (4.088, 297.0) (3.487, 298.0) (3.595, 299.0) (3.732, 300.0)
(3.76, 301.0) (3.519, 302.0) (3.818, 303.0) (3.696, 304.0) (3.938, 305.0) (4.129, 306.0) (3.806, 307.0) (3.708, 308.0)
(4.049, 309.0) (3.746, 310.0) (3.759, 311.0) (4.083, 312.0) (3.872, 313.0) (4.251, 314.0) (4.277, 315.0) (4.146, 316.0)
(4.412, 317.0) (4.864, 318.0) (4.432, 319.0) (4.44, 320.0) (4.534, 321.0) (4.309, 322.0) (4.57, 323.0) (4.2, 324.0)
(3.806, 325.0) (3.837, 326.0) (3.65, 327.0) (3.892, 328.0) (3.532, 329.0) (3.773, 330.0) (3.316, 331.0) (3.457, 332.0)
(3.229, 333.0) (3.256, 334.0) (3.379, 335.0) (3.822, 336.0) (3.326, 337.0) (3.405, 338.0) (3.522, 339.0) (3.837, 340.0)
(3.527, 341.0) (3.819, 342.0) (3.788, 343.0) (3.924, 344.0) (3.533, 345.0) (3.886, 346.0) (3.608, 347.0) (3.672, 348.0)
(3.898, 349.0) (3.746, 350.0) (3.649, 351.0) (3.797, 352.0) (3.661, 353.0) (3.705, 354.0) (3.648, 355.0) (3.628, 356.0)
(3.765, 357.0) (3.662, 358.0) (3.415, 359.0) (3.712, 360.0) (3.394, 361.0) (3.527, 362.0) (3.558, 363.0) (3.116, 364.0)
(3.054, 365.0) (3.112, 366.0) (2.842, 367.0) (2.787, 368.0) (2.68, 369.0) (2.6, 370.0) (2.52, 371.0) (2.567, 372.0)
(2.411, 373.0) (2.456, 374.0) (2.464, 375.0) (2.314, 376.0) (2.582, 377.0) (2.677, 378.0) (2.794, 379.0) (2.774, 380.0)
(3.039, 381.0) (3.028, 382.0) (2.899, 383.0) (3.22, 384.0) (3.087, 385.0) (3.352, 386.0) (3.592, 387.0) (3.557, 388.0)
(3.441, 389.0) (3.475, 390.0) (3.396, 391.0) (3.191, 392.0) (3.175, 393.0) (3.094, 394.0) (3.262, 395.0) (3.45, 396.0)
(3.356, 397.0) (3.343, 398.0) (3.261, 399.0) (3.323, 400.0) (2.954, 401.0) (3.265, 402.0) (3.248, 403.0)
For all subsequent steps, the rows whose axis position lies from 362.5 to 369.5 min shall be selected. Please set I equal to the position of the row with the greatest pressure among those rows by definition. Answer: 363.0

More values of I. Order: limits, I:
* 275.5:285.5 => 285.0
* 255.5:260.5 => 257.0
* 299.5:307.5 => 306.0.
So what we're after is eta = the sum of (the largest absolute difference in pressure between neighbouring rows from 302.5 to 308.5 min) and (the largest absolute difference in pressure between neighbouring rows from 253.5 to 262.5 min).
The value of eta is 0.5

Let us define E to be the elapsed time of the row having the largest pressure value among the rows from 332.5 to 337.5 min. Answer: 336.0 min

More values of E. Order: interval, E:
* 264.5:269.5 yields 269.0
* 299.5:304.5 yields 303.0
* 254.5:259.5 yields 257.0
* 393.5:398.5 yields 396.0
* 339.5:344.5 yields 344.0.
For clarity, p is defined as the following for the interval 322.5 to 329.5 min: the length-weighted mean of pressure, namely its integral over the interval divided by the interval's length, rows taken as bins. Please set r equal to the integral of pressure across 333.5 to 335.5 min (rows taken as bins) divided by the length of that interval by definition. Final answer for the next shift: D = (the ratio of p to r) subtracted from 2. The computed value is 0.82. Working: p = 3.93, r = 3.3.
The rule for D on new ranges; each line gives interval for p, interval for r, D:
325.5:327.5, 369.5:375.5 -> 0.50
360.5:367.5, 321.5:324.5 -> 1.26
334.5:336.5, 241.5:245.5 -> 0.84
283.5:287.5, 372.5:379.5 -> 0.57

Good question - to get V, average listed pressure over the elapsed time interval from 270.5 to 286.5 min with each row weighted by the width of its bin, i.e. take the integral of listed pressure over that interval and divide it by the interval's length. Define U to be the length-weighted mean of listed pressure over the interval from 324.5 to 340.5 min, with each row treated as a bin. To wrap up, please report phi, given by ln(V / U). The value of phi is -0.1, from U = 3.6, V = 3.1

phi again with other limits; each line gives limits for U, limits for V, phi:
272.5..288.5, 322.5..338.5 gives 0.1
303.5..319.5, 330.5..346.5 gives -0.1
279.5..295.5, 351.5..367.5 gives 0.0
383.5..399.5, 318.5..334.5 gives 0.2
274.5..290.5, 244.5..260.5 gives -0.3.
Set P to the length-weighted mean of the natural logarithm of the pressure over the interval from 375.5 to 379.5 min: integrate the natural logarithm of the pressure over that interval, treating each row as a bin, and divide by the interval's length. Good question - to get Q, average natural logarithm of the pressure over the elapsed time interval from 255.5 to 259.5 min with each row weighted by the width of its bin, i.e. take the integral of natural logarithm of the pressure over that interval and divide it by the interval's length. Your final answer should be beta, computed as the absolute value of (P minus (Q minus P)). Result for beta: 1.0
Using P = 0.95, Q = 0.87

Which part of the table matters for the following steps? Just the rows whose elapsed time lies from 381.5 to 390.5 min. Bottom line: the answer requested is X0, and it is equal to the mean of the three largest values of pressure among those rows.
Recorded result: 3.5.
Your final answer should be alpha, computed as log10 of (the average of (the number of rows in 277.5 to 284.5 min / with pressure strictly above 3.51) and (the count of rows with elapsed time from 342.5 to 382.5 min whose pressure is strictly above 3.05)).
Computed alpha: 1.10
